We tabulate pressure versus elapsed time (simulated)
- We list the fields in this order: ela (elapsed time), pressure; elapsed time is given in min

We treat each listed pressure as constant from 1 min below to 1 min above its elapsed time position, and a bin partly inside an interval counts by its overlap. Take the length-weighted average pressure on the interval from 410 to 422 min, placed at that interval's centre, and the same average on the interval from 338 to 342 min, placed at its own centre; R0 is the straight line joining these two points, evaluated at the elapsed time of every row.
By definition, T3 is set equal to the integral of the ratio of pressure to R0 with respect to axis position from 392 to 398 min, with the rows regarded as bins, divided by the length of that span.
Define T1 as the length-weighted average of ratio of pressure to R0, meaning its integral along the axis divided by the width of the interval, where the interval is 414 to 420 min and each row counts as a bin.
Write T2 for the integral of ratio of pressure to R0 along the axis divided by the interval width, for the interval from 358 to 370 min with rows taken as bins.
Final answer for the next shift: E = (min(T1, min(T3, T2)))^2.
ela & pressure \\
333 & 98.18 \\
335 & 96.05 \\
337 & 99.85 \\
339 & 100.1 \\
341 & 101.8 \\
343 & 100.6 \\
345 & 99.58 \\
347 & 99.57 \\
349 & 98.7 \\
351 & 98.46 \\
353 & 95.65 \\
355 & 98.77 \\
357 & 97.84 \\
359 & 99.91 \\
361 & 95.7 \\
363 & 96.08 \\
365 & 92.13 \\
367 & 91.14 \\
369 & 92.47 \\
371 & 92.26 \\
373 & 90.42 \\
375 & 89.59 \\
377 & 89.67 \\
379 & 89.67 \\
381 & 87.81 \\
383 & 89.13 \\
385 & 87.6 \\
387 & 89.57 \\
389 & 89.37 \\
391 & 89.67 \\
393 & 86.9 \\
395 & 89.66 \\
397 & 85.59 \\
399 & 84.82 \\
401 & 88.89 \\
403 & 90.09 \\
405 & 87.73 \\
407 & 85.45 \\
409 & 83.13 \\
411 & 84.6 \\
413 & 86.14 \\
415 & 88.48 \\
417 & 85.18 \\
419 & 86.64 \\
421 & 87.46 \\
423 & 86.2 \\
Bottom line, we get 0.934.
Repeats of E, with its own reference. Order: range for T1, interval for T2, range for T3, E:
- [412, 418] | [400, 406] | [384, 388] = 0.924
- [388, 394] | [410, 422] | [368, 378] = 0.922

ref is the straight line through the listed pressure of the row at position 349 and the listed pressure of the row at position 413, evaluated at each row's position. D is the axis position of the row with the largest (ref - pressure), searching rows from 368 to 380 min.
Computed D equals 375 min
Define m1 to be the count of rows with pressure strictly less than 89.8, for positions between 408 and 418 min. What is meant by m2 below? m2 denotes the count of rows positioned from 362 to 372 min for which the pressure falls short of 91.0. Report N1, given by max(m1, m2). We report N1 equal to 5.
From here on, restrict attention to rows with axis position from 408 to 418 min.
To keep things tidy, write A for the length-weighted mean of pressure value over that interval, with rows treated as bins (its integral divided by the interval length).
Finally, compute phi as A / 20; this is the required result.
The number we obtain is 4.28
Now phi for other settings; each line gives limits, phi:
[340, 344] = 5.06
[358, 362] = 4.89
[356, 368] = 4.77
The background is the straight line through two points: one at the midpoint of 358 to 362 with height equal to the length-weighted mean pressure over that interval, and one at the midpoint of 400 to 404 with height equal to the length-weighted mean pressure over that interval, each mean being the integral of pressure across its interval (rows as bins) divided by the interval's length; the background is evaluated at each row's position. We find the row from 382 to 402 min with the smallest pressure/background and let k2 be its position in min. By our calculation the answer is 399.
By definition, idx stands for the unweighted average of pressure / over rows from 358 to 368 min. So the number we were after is 95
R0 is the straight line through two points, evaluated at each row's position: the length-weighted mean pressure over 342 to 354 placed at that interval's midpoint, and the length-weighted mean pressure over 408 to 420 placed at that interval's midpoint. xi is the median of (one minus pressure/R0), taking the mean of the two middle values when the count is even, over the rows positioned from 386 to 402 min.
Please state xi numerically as 0.015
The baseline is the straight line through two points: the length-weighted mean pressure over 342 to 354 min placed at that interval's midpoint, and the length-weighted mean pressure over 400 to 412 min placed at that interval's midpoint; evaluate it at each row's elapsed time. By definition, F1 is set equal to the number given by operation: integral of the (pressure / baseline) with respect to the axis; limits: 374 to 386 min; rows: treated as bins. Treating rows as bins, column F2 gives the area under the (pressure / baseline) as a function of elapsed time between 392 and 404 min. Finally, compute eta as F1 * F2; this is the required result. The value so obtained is 138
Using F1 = 11.6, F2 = 11.9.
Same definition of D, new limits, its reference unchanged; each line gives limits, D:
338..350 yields 339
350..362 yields 353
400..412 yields 409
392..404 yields 399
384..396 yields 385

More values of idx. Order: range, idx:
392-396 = 88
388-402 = 88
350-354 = 97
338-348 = 100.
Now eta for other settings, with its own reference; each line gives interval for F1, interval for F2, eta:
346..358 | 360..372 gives 142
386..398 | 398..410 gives 142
